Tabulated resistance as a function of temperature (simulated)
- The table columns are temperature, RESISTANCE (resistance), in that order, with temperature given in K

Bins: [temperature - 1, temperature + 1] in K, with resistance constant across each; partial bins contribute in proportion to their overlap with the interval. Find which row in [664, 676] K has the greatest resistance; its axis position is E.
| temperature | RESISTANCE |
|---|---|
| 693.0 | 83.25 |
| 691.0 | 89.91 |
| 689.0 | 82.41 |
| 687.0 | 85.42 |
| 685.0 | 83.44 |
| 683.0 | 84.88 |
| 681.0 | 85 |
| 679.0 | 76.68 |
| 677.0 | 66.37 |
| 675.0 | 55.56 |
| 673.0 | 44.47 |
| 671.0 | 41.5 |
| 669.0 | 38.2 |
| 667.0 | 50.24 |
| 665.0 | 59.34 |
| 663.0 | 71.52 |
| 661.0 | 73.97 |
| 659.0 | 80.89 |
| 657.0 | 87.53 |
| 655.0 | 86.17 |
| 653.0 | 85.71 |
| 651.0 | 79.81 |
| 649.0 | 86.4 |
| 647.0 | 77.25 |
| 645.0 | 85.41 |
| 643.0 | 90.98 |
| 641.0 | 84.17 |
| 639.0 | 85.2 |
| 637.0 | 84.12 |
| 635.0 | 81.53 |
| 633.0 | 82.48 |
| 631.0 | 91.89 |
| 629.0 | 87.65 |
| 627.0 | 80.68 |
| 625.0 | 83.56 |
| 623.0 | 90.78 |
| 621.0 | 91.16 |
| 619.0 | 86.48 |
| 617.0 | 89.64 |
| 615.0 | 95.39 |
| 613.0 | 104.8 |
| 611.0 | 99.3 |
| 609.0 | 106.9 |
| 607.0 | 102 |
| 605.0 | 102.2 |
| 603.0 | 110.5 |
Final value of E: 665.0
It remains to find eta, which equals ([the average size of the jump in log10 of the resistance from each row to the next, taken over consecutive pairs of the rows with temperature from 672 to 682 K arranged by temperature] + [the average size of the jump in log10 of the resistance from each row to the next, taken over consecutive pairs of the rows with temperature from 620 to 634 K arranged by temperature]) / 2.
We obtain 0.048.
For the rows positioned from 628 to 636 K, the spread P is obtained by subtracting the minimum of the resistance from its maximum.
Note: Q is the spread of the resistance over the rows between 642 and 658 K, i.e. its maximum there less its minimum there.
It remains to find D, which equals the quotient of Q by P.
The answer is 1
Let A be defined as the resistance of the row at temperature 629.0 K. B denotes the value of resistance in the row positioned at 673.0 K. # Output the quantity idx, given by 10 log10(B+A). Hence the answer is 21.2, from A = 87.65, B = 44.47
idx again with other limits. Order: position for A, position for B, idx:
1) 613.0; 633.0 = 22.7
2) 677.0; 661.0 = 21.5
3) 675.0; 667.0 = 20.2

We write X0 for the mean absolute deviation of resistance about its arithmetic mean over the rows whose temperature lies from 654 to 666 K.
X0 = 8.3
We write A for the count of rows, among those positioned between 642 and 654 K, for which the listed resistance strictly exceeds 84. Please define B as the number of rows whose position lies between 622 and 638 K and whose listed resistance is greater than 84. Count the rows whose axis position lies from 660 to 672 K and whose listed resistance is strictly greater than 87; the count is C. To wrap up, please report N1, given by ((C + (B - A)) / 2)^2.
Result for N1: 0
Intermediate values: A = 4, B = 4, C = 0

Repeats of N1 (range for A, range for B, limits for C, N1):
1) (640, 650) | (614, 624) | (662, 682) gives 0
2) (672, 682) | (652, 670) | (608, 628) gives 20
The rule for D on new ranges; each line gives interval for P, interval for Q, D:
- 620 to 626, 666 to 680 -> 5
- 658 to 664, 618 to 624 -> 0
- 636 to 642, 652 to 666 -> 26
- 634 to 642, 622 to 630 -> 3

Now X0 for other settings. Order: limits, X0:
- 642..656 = 3.4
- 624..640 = 2.7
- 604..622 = 6.1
